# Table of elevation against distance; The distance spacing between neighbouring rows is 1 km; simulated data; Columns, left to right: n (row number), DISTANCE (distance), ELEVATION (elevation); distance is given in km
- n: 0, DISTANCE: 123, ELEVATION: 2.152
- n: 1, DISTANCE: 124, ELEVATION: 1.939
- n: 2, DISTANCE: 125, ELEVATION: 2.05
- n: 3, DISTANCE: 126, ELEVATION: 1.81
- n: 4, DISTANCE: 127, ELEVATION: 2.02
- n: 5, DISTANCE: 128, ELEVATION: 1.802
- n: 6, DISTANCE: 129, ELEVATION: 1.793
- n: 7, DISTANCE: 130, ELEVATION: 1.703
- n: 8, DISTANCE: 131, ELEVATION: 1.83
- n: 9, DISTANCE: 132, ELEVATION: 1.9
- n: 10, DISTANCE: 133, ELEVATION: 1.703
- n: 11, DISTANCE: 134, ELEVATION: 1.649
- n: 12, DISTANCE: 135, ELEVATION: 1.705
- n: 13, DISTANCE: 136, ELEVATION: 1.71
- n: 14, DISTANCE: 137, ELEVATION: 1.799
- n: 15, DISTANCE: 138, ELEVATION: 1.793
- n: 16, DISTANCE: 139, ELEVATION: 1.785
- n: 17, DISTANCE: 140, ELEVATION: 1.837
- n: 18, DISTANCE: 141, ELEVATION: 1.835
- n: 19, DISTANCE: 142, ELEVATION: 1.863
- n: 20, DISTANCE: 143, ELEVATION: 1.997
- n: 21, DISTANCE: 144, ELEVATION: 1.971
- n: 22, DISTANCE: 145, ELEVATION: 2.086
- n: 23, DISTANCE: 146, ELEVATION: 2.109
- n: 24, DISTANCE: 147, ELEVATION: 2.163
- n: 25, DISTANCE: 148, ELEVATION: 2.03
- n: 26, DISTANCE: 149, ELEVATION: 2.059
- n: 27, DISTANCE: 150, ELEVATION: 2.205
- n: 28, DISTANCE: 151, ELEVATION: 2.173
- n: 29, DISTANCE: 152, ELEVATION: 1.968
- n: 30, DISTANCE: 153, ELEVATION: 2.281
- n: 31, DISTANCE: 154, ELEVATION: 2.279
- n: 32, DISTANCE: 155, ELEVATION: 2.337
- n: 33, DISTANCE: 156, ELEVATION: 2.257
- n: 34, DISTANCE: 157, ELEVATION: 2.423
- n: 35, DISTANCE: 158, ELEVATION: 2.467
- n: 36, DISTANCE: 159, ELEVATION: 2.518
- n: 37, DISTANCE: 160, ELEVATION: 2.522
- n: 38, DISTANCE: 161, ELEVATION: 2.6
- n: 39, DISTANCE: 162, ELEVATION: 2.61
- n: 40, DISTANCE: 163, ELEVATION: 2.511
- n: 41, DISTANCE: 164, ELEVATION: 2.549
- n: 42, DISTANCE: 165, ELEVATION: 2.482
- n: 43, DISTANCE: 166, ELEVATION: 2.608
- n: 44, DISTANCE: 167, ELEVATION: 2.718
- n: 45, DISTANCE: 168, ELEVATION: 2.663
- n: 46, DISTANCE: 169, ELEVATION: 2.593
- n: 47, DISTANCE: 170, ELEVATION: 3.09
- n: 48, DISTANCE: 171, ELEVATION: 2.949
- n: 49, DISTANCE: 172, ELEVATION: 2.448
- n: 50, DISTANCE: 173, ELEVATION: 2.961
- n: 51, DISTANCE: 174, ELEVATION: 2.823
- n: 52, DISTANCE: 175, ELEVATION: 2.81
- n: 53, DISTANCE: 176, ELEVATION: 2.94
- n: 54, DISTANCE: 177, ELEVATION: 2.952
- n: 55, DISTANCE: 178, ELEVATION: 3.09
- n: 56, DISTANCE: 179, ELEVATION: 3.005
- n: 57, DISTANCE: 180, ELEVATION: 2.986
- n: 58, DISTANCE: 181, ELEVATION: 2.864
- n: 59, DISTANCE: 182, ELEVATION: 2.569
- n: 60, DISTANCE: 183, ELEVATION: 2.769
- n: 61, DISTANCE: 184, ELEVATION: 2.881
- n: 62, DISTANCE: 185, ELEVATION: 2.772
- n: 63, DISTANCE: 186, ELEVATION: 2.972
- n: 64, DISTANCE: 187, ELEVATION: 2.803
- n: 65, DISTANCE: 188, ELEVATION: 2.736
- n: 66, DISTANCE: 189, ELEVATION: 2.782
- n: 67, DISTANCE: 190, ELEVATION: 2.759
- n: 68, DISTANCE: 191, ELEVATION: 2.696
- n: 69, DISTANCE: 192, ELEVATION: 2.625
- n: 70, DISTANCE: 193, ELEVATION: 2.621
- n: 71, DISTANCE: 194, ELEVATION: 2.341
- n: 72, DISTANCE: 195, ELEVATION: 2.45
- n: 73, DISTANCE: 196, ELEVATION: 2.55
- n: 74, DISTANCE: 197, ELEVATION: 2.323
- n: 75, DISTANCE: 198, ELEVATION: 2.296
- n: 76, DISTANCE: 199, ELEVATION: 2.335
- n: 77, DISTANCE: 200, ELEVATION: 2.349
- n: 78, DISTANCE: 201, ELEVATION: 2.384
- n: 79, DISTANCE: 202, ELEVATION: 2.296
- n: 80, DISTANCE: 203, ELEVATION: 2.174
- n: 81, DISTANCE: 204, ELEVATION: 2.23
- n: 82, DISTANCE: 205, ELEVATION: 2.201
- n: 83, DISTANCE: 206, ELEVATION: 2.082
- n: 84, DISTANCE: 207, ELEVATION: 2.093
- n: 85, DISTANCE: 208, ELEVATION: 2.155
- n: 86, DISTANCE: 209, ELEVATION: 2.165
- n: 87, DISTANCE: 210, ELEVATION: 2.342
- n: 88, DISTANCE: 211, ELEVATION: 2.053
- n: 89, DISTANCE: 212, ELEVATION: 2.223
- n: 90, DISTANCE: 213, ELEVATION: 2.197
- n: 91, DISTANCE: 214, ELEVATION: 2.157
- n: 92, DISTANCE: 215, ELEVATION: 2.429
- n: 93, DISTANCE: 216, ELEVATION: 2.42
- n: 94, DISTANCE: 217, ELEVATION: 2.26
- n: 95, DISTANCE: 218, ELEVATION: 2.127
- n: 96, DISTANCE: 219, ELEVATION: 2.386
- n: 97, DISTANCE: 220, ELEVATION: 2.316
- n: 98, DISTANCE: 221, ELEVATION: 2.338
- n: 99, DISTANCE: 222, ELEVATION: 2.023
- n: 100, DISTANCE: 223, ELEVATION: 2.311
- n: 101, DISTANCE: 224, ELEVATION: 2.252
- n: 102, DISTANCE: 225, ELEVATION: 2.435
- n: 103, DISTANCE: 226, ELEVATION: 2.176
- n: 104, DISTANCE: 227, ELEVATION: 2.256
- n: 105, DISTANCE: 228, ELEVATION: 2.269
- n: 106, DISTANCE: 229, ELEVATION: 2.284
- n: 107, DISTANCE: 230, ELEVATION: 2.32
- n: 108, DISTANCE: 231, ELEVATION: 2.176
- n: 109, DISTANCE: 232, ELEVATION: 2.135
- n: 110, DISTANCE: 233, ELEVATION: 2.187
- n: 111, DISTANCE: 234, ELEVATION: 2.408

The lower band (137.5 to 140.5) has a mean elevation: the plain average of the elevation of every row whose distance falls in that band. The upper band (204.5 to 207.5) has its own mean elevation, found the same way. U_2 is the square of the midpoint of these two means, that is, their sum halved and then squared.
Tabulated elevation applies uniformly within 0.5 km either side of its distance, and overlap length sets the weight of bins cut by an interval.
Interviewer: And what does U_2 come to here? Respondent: 4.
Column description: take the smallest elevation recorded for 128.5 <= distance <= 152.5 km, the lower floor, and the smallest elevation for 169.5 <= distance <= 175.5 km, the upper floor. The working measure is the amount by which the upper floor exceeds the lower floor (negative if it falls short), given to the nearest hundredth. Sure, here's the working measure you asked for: 0.80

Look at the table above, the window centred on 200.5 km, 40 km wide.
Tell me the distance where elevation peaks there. 186 km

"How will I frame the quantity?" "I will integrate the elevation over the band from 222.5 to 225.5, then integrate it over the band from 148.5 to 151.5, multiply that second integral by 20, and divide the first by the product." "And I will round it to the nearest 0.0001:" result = 0.0544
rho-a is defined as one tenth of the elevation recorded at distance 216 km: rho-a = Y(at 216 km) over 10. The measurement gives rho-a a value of 0.242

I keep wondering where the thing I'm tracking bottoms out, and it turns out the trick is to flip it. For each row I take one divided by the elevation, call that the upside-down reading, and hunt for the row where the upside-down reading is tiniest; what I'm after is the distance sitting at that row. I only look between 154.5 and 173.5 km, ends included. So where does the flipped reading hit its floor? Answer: 170 km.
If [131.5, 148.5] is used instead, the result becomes 147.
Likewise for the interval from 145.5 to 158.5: 158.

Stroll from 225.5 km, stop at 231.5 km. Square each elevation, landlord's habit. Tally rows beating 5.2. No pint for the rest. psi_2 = 2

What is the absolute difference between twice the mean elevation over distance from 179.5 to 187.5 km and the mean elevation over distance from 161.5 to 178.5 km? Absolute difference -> 2.9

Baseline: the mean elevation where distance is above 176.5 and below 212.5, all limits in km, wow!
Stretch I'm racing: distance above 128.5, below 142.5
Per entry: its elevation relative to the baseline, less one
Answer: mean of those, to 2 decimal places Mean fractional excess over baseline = -0.30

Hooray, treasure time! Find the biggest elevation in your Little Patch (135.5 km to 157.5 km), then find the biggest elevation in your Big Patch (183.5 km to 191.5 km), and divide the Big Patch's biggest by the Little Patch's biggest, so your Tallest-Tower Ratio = 1.23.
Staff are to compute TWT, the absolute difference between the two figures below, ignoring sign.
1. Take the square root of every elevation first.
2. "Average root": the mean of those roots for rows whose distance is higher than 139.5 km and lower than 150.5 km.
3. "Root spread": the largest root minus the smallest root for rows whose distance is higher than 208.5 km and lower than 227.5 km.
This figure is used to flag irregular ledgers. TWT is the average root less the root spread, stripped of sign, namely 1.28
